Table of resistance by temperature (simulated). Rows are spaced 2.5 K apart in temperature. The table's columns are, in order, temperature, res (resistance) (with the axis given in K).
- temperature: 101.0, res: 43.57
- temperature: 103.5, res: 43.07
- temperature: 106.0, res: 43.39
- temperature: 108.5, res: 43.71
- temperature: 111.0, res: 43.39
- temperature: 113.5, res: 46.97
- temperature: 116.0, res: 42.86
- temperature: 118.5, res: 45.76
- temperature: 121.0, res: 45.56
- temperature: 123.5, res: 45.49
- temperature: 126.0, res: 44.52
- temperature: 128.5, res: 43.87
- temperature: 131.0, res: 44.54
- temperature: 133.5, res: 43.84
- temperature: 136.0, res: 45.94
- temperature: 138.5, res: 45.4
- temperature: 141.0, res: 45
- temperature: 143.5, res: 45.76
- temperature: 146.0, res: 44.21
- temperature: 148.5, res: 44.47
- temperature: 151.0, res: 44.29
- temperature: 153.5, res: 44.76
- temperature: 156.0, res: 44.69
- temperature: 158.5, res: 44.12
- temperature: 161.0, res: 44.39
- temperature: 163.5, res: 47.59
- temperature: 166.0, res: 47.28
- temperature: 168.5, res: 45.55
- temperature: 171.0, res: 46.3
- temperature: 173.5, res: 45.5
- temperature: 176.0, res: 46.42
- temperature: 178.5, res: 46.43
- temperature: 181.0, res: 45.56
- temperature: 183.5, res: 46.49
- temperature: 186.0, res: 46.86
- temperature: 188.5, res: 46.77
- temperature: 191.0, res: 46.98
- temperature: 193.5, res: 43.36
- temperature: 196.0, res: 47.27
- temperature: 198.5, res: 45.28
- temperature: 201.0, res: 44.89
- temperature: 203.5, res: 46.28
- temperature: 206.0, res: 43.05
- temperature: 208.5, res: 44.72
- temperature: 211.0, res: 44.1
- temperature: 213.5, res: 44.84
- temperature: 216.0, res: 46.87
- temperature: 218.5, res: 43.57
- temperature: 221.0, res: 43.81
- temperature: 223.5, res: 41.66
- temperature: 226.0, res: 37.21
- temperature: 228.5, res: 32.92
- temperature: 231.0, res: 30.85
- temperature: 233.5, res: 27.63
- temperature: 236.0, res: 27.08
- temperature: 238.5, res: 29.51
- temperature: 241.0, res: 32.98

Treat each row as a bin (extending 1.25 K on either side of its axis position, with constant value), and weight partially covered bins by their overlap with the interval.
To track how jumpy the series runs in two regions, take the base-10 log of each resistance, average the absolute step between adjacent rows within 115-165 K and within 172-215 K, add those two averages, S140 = 0.021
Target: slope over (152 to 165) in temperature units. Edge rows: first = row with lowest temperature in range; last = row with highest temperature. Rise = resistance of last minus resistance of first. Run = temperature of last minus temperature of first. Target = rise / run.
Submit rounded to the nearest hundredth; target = 0.28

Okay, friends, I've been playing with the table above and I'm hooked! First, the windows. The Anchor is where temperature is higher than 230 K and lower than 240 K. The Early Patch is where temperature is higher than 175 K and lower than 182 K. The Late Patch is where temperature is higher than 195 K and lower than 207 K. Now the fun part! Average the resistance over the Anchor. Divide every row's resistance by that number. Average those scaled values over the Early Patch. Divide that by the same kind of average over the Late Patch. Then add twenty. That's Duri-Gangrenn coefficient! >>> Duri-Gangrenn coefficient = 21.0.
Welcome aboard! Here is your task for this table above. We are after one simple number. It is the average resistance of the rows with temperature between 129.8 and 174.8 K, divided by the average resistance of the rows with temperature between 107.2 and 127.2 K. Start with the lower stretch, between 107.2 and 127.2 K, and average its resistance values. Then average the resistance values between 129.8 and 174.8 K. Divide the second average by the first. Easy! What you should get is 1.01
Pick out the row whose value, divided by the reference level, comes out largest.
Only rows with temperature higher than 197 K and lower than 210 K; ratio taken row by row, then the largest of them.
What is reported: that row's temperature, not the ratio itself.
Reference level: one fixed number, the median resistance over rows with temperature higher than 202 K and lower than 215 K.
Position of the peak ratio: 203.5 K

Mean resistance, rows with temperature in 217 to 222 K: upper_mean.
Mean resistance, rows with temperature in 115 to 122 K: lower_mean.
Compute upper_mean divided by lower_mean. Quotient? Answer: 0.98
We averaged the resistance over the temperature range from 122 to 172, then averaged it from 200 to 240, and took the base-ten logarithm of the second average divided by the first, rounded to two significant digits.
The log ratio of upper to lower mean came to -0.060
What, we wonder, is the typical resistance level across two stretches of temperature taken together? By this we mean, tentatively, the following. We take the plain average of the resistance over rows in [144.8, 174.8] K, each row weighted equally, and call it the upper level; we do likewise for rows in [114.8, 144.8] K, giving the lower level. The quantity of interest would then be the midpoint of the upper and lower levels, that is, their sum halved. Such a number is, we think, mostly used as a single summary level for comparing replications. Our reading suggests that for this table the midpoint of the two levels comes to 45.1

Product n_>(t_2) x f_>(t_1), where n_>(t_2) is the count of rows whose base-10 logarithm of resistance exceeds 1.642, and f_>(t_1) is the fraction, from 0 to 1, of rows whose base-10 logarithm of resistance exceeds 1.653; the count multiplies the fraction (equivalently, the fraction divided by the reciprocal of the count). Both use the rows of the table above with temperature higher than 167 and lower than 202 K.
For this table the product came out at 11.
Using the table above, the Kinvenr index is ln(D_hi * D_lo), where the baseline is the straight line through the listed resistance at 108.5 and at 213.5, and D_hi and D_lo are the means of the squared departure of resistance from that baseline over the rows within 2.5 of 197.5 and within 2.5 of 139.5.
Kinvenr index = 1.6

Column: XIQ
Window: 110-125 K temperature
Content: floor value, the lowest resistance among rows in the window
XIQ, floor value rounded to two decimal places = 42.86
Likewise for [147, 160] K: 44.12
